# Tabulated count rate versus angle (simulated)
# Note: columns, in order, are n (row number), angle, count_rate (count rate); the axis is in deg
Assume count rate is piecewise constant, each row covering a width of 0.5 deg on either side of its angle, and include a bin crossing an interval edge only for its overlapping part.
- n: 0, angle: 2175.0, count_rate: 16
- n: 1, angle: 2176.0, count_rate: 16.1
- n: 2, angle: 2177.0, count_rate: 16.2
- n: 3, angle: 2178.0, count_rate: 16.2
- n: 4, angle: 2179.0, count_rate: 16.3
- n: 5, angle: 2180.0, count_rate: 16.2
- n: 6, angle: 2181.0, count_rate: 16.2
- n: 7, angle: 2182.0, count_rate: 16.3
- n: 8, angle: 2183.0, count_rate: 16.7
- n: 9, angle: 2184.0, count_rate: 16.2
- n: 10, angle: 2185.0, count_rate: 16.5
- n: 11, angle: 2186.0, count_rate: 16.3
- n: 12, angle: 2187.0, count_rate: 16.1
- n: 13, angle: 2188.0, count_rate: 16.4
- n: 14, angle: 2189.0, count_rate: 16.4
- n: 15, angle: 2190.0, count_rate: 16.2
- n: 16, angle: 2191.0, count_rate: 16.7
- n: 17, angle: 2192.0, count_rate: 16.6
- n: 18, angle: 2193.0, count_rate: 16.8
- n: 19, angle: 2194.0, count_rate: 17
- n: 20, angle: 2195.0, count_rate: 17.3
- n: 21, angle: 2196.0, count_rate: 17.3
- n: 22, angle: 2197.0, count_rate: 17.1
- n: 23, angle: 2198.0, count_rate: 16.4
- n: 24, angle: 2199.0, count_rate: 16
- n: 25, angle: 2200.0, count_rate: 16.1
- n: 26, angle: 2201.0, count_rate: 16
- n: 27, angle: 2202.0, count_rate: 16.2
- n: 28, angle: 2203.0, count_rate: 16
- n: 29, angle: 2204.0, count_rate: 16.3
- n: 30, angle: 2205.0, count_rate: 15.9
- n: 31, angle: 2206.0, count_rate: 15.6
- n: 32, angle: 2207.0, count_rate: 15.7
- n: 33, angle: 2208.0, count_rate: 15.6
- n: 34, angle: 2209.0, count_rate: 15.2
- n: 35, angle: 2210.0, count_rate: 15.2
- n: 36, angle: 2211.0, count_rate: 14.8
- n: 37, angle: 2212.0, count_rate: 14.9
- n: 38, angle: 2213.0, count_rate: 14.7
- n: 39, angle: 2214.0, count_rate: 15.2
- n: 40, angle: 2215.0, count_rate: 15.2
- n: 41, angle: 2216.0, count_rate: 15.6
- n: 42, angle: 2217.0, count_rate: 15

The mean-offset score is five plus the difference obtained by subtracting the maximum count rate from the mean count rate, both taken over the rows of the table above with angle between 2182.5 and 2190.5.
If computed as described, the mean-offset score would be 4.65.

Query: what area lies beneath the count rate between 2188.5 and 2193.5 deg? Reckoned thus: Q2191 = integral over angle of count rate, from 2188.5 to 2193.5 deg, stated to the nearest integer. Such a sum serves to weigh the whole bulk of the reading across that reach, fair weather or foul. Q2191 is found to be 83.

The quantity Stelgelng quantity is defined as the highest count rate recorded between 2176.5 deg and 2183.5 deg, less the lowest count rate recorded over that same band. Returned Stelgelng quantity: 0.50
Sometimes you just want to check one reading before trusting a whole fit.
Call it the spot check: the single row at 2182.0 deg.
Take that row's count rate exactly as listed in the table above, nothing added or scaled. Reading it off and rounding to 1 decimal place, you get 16.3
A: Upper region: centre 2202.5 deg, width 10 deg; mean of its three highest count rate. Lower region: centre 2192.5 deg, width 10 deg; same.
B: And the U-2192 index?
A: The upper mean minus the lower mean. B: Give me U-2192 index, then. -0.93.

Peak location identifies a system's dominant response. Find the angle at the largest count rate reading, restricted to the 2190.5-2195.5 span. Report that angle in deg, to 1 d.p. 2195.0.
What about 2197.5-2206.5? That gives 2198.0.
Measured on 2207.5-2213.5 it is 2208.0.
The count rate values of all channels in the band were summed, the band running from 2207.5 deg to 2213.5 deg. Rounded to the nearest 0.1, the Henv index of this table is 90.4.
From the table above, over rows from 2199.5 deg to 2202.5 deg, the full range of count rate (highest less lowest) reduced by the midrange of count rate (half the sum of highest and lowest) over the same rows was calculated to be -15.9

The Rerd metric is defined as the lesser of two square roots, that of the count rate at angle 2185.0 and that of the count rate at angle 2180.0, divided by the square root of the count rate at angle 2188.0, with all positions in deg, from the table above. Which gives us 0.99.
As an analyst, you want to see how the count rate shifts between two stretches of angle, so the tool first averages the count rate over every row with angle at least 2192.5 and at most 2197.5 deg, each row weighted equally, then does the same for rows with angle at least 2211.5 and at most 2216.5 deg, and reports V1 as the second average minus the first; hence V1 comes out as -2.0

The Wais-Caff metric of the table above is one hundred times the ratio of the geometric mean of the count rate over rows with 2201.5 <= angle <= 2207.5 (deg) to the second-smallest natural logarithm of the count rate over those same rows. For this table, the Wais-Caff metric 579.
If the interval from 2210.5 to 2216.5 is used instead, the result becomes 559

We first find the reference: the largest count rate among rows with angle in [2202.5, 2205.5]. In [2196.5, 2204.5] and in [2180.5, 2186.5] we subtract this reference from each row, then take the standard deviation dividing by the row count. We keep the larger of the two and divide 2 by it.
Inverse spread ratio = 5.8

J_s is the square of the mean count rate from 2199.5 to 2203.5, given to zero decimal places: 258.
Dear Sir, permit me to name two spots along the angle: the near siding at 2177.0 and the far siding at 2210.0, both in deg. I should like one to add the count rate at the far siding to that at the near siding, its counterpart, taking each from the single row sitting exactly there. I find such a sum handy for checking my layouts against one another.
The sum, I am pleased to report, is 31.4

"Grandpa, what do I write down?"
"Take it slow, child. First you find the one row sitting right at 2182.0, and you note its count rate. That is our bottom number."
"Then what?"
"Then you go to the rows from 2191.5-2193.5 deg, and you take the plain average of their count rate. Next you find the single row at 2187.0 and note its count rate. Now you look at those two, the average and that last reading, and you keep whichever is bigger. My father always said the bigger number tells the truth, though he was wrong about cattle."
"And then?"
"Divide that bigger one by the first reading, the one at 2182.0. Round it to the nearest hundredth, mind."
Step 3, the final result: 1.02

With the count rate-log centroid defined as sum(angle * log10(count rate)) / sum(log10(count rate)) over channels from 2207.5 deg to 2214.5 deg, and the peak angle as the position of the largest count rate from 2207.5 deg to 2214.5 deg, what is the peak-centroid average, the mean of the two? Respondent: 2209.5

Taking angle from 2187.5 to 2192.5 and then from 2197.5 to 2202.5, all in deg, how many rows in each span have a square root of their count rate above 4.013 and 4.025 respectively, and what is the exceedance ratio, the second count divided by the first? 0.20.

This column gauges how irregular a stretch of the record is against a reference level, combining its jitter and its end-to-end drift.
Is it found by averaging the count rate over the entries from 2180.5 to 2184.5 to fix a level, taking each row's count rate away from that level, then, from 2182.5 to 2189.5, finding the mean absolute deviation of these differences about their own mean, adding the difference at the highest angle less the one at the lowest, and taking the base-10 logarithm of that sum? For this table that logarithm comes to -0.35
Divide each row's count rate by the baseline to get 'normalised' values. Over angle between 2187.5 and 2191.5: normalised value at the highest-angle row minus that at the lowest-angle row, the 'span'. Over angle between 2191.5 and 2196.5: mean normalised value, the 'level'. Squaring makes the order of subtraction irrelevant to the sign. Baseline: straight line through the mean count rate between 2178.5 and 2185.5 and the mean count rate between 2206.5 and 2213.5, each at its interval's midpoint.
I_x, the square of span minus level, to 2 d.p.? 1.10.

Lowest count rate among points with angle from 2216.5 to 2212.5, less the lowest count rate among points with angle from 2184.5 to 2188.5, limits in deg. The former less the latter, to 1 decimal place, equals -1.4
